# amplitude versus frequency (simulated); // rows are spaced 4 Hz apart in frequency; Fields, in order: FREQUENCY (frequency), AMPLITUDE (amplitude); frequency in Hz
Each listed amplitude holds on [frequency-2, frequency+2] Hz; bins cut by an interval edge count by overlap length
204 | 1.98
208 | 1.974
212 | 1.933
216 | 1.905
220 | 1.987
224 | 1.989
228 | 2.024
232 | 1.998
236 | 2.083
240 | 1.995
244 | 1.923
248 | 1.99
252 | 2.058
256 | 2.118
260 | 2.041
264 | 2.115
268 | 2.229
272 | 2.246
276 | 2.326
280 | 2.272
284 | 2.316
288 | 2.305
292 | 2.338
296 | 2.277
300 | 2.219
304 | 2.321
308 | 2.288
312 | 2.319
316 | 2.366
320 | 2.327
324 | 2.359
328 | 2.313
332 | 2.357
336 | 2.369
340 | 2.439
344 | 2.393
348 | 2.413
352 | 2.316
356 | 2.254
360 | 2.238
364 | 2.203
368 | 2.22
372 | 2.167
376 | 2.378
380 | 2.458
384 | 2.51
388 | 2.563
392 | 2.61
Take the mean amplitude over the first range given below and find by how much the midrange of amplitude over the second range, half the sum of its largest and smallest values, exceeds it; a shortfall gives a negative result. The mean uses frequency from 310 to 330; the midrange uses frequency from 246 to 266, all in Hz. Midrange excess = -0.28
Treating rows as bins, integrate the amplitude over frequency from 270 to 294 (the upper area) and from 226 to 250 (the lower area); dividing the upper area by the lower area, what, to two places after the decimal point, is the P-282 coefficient 1.15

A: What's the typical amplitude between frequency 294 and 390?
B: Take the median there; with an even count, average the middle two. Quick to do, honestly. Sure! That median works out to 2.32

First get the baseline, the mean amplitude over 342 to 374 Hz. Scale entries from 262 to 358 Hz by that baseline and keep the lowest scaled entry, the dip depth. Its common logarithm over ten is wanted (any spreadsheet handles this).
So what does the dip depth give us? -0.003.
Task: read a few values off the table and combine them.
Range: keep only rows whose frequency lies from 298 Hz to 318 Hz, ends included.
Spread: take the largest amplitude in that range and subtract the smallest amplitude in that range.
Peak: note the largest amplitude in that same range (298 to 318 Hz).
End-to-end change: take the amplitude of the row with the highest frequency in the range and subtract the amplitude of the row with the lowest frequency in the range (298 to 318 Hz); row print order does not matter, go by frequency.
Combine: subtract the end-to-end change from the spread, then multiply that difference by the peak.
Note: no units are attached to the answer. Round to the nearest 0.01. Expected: 0.00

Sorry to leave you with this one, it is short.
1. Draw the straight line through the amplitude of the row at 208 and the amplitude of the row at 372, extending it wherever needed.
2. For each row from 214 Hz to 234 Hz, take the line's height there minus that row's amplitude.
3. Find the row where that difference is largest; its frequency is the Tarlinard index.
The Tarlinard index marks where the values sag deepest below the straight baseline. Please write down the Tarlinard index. 216 Hz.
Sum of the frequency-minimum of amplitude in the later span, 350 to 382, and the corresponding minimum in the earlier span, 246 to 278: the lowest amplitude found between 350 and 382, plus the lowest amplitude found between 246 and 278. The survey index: 4.16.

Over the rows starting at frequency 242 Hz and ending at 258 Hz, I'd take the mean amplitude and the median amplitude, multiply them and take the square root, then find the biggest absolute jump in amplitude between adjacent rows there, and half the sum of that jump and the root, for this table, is 1.05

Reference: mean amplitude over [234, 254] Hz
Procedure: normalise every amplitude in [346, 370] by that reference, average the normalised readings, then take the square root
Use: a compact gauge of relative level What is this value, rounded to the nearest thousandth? 1.064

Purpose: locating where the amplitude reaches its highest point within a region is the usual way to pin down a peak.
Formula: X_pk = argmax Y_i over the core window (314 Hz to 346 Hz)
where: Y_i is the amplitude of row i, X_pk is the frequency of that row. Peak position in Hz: 340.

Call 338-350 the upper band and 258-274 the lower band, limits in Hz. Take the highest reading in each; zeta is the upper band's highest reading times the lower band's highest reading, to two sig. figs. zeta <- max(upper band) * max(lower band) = 5.5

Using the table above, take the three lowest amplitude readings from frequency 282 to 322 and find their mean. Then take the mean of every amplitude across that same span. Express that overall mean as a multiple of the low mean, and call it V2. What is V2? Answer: 1.02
